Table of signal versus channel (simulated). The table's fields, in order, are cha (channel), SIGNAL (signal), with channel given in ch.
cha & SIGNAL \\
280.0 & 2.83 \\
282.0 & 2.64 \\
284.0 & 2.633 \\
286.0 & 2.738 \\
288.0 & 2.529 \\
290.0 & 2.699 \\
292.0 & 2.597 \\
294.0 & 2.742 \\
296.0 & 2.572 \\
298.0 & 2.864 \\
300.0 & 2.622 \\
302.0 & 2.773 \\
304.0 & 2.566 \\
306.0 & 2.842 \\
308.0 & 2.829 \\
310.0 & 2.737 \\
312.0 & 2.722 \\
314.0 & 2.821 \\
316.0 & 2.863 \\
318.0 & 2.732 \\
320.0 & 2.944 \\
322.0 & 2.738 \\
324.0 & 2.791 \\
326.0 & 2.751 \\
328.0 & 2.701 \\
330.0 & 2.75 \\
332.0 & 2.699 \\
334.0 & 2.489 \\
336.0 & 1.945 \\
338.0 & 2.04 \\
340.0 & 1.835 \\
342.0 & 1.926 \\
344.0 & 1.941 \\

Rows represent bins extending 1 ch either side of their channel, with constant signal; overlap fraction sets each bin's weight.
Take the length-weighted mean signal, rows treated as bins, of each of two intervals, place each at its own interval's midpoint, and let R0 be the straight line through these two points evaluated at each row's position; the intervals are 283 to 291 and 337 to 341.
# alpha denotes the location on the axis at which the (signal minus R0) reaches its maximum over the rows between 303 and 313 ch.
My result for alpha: 308.0 ch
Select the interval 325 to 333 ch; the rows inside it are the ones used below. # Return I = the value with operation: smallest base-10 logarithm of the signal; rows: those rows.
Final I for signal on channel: 0.43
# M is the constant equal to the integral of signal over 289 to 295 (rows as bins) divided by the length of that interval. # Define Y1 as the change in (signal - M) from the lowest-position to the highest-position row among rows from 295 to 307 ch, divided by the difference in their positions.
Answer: 0.027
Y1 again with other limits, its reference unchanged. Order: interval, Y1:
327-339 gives -0.066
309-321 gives 0.021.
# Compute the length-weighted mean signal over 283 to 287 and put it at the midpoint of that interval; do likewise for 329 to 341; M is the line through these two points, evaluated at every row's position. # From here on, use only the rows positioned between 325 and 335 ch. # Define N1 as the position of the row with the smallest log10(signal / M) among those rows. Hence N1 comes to 334.0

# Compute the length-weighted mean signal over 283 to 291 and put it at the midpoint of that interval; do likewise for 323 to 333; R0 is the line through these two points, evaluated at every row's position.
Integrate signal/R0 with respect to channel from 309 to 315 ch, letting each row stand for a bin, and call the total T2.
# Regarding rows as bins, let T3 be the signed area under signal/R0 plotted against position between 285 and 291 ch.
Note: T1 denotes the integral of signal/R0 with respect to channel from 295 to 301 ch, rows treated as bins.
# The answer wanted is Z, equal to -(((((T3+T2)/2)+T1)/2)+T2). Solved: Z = -12.17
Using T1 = 6.03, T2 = 6.12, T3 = 6.01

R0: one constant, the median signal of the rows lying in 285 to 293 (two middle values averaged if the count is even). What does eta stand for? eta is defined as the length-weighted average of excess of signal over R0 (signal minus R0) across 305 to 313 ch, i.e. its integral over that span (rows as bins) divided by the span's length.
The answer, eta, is 0.13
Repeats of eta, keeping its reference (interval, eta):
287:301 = 0.01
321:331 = 0.10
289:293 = 0.00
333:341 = -0.57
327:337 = -0.13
